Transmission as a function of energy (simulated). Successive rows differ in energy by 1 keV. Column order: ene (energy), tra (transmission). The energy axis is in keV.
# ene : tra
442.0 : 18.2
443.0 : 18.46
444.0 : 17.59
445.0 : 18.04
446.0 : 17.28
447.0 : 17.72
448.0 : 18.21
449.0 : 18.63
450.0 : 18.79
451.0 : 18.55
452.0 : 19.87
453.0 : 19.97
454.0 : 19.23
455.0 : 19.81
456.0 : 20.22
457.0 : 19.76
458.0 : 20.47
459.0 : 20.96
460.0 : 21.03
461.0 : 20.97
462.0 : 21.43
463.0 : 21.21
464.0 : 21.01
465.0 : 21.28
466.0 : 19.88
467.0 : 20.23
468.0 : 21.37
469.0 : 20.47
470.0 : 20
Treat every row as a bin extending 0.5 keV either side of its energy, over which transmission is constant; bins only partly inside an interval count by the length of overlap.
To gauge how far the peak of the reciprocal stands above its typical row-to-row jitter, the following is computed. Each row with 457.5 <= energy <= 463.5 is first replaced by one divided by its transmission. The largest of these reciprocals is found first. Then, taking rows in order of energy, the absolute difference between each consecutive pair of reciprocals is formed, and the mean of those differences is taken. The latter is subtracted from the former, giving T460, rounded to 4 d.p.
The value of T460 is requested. 0.0483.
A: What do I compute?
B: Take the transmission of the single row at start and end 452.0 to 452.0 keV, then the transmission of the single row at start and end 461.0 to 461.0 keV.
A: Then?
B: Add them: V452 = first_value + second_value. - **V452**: 40.8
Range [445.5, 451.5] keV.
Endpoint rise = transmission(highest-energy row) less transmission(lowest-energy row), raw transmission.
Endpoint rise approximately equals 1.3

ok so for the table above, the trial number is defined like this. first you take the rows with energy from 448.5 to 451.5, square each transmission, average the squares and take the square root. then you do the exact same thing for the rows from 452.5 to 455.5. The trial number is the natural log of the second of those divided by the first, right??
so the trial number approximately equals 0.053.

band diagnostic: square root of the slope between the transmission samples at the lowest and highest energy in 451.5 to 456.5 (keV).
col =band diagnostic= 0.296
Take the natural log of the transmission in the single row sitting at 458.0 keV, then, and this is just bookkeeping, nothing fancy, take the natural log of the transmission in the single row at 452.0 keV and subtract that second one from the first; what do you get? 0.03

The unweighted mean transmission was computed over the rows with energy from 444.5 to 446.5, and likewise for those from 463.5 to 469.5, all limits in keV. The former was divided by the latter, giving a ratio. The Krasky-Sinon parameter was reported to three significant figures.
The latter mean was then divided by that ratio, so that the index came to 24.3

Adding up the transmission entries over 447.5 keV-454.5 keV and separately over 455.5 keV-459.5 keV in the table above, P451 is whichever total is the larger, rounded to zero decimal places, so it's 133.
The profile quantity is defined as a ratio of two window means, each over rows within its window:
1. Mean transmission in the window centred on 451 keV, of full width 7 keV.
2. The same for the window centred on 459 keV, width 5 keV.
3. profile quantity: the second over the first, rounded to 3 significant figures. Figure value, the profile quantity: 1.08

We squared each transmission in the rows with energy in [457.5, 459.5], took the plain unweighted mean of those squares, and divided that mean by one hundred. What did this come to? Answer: 4.3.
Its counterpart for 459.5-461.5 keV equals 4.4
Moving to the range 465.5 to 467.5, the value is 4.0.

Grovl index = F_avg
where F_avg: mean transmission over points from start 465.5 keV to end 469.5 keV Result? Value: 20.5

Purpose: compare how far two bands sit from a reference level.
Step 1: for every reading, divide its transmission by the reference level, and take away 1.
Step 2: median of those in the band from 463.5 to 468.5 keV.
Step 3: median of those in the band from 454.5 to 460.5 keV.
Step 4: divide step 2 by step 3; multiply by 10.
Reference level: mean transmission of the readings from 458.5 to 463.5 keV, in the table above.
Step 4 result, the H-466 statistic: 1.4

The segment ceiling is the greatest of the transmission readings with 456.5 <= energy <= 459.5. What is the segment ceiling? 20.96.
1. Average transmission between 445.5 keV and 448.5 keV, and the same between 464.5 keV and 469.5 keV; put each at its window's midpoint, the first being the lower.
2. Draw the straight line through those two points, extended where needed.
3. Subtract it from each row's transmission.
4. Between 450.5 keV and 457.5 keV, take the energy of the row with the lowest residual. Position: 451.0 keV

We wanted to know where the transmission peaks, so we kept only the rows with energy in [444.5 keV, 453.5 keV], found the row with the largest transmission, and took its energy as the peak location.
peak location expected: 453.0 keV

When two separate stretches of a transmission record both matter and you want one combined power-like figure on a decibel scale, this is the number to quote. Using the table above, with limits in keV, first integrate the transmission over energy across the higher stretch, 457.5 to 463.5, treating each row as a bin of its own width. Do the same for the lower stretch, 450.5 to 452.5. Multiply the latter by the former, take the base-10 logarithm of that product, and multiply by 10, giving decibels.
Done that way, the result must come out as 36.9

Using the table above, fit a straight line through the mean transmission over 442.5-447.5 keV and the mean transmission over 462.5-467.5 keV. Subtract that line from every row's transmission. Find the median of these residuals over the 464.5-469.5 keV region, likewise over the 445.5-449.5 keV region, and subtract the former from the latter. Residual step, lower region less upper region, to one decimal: 0.6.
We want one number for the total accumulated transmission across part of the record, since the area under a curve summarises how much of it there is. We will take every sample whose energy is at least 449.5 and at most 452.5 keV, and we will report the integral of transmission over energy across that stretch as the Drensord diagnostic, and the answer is 57.2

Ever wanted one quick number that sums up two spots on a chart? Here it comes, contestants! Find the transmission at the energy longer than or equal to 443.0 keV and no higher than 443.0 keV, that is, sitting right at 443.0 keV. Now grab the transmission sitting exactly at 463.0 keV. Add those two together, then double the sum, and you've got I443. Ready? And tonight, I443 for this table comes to 79.3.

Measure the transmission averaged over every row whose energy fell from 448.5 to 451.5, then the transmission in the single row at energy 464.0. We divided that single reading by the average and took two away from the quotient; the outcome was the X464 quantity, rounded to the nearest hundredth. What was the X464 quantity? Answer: -0.87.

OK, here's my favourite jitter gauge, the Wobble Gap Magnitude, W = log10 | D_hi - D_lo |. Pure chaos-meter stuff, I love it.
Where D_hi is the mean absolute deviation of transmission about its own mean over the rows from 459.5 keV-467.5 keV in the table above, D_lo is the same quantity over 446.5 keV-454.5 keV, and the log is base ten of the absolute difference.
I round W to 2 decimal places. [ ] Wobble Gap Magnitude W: -0.70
